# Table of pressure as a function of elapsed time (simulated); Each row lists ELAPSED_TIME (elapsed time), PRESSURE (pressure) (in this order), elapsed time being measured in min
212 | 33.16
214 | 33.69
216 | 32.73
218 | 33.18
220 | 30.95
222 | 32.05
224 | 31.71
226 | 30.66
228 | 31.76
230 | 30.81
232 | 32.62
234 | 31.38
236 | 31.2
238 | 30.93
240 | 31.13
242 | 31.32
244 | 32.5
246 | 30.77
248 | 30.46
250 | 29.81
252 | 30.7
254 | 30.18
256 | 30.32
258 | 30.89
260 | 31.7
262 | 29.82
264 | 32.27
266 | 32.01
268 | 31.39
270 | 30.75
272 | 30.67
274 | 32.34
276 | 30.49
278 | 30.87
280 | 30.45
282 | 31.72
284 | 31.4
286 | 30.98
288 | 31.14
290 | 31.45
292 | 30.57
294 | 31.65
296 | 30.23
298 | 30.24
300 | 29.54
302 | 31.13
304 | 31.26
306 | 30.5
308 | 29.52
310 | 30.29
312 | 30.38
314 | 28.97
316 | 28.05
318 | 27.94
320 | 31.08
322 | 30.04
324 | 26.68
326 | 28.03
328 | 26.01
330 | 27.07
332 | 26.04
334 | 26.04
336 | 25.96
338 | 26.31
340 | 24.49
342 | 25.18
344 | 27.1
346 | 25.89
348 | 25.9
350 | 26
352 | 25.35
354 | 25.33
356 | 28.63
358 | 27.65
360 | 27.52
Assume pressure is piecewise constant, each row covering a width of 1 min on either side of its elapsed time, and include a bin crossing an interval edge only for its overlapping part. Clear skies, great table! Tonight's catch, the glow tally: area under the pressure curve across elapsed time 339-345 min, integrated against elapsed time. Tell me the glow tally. 154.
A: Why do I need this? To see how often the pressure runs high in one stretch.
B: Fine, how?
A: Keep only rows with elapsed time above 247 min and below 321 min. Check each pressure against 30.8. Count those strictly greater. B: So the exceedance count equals 16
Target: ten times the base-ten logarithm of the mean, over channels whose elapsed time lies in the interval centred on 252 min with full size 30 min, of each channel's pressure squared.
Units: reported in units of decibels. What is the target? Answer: 29.8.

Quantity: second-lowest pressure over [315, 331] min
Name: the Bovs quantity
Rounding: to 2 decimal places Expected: 26.68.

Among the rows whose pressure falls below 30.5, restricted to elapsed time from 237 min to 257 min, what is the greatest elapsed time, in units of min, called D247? 256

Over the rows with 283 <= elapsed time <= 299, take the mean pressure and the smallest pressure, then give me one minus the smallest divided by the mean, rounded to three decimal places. 0.023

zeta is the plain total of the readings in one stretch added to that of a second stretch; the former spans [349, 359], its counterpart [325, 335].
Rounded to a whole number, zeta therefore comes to 266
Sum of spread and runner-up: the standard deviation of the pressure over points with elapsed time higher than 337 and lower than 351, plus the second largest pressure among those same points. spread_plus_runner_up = 27.1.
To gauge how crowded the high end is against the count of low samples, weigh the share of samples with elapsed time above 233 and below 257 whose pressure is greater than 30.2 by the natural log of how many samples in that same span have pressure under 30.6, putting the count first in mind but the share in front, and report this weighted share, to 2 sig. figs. 1.2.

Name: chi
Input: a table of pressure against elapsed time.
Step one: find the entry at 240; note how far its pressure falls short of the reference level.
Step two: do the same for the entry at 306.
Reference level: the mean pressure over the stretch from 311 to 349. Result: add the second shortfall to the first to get -7.2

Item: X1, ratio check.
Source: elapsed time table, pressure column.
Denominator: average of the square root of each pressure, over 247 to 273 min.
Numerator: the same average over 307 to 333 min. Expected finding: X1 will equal 0.96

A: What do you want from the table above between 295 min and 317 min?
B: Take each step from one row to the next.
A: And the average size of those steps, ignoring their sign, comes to 0.74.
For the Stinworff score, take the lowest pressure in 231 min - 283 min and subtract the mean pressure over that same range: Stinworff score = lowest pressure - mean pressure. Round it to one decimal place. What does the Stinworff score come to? -1.3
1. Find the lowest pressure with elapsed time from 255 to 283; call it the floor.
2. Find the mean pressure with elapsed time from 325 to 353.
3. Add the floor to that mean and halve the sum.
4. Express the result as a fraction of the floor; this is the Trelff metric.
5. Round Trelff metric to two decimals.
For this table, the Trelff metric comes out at 0.94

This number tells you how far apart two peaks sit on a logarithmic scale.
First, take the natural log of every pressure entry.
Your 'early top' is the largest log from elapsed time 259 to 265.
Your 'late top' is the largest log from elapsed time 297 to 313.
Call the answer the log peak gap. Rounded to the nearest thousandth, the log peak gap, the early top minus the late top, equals 0.032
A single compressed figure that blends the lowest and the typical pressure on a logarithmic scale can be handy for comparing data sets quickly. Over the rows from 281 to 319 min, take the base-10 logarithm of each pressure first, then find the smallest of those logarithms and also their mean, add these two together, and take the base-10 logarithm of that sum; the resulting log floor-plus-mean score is 0.467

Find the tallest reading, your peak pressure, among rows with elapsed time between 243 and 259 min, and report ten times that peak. 325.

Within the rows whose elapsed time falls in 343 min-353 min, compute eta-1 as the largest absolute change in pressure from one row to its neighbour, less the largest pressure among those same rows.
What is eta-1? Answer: -25.9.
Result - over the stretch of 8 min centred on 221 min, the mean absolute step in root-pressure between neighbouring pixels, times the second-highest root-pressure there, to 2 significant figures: 0.61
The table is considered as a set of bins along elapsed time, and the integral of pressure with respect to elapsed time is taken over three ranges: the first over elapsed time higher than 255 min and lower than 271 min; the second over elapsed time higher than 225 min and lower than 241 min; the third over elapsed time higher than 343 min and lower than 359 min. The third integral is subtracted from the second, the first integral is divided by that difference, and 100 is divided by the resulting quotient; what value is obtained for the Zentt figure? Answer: 15.5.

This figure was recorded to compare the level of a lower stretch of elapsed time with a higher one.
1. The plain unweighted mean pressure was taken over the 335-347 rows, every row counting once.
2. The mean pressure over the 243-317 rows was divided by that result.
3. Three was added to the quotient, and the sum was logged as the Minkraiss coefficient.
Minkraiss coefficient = 4.19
